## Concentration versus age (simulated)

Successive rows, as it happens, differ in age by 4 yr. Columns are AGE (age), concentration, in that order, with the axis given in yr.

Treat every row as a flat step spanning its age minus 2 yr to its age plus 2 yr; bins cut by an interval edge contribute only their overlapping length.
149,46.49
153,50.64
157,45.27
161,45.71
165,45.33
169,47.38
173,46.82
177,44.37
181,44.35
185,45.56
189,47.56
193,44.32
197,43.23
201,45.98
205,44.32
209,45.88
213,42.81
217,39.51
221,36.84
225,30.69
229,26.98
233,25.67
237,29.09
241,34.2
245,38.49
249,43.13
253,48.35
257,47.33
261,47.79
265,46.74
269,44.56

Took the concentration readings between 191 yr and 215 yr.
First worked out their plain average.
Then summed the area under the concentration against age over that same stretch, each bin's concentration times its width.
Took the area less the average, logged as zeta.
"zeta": 1022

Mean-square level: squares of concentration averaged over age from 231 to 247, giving 1039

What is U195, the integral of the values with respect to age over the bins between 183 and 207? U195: 1084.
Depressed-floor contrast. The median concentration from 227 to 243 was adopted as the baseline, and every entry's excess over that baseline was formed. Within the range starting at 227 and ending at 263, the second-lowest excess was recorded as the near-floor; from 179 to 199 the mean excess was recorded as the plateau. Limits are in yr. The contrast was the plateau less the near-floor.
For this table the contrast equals 18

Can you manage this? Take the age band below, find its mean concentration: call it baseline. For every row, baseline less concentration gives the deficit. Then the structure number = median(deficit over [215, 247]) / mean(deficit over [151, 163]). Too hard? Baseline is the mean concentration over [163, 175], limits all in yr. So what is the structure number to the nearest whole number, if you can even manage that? -20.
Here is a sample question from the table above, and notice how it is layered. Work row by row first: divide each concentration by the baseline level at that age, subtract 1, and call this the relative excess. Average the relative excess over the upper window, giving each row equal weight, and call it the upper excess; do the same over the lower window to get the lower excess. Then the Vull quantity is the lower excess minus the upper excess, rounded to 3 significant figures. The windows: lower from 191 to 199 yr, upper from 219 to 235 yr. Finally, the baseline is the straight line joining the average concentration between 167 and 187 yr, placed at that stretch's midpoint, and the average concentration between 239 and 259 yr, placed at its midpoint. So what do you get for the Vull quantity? 0.283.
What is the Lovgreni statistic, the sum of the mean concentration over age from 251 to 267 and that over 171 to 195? 93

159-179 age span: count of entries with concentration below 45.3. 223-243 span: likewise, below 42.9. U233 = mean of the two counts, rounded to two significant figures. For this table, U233 3.0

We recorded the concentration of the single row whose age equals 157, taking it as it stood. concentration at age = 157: 45.27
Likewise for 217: 39.51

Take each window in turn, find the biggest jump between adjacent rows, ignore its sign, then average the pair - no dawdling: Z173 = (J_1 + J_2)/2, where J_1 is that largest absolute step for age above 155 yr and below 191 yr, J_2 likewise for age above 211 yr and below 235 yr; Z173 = 4.30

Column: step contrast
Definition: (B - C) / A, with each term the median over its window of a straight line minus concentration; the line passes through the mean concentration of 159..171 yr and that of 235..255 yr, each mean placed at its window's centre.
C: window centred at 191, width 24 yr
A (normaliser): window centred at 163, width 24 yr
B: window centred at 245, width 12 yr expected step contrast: -4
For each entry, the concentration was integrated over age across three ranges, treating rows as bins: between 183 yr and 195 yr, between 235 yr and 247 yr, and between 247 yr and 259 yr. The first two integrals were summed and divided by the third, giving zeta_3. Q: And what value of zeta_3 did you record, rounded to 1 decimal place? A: 1.7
